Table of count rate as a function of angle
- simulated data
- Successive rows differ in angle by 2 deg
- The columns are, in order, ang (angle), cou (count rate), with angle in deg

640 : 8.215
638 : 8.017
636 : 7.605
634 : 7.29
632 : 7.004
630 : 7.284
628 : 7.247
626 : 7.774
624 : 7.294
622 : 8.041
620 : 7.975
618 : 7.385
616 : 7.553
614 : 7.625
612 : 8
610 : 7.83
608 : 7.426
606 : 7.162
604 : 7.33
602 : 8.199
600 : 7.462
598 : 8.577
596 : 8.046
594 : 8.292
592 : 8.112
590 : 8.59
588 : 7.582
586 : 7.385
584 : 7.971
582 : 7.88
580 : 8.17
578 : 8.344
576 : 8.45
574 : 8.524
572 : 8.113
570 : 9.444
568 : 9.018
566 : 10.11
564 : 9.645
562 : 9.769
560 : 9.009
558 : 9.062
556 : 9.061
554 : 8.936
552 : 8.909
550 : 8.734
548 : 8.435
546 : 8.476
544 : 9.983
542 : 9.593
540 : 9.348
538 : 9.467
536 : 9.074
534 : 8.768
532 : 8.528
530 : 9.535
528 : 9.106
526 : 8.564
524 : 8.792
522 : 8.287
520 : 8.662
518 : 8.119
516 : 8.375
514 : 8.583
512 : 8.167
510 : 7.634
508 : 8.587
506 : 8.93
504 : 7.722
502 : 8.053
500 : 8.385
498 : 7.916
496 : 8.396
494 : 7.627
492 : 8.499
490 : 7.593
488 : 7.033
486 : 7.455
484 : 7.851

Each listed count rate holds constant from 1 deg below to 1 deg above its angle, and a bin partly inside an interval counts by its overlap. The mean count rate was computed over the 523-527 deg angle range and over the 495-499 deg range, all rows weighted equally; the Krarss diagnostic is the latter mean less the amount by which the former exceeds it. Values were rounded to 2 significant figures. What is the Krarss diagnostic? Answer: 7.6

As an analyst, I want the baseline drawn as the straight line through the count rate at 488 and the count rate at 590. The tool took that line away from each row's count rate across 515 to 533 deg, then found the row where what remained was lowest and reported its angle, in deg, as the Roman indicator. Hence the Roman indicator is 518 deg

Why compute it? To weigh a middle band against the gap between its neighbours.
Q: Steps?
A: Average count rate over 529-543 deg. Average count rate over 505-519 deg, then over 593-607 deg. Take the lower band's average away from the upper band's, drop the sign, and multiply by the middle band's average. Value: 4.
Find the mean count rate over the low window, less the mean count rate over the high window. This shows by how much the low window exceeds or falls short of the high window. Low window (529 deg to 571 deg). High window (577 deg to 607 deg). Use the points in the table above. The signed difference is 1.2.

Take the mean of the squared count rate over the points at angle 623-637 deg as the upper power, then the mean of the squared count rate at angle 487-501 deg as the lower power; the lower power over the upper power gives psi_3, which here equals 1.16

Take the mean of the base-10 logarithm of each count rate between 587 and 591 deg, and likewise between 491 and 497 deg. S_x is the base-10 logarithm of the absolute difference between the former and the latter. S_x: -2.3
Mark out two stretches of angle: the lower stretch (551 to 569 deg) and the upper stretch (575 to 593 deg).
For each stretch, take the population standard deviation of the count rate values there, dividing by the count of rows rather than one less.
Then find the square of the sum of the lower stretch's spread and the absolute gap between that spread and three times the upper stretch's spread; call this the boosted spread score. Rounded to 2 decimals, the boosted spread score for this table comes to 1.25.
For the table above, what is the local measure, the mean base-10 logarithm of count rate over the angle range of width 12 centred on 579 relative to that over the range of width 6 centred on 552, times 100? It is 97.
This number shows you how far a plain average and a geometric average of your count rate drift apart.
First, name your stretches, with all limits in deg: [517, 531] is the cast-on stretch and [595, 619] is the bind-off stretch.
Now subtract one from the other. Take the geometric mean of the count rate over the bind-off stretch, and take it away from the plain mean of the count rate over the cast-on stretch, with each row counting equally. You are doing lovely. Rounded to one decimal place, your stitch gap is 1.0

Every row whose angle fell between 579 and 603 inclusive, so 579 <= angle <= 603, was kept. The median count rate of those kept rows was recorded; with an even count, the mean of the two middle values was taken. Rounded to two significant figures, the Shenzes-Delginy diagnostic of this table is 8.1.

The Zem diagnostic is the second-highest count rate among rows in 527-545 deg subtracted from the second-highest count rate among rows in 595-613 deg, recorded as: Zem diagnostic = -1.39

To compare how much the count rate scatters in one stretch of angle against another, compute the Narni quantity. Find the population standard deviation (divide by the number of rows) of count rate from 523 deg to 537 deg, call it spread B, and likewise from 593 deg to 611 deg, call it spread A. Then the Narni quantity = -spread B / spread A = -0.71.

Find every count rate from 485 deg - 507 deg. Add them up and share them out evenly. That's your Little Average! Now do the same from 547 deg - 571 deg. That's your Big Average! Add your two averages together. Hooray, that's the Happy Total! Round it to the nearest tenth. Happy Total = 17.1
